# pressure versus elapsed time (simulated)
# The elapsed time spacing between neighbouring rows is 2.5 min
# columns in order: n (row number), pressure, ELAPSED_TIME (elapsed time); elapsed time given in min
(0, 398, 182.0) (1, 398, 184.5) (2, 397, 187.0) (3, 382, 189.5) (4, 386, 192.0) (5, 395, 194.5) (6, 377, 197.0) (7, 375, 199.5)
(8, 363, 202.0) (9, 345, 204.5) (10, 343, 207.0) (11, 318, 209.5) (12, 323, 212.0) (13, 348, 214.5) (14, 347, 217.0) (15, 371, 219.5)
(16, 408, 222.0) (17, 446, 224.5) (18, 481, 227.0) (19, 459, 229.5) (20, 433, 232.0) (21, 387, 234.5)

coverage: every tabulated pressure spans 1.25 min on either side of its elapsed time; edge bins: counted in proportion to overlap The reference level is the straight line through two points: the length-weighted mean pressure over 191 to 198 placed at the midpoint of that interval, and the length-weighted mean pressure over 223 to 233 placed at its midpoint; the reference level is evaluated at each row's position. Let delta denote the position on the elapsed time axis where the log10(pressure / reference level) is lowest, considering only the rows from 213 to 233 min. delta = 217.0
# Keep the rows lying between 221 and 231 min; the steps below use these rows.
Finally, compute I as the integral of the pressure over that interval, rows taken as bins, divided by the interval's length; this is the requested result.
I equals 449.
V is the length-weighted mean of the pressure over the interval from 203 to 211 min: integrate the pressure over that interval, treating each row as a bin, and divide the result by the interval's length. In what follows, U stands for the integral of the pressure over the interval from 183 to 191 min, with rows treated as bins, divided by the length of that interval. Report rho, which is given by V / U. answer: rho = 0.86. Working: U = 392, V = 336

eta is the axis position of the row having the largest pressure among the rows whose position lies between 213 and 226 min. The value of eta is 224.5 min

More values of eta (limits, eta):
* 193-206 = 194.5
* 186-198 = 187.0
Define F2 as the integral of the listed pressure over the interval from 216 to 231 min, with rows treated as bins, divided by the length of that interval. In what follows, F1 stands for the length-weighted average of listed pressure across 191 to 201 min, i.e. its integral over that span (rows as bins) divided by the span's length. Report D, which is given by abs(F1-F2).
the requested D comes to 37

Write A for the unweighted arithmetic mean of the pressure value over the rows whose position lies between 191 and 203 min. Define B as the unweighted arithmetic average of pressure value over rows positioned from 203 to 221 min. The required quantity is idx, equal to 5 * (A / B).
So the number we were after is 5.5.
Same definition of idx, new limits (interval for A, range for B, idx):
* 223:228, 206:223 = 6.6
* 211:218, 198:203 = 4.6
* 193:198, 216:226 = 4.9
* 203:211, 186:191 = 4.3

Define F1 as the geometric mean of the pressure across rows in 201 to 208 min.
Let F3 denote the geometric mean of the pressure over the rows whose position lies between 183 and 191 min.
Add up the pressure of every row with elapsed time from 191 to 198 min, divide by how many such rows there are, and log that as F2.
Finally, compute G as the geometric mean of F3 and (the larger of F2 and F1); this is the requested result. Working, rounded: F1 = 350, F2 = 386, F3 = 392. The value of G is 389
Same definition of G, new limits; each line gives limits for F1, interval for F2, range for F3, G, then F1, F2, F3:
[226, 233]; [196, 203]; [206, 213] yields 387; 457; 372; 328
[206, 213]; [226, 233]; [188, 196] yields 421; 328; 458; 388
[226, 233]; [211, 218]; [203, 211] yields 391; 457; 339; 335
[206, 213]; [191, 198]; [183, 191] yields 389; 328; 386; 392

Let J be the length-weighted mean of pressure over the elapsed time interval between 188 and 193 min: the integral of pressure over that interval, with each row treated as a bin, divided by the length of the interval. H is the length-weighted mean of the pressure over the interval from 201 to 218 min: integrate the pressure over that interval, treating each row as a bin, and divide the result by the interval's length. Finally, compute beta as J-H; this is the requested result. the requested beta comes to 44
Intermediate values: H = 341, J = 385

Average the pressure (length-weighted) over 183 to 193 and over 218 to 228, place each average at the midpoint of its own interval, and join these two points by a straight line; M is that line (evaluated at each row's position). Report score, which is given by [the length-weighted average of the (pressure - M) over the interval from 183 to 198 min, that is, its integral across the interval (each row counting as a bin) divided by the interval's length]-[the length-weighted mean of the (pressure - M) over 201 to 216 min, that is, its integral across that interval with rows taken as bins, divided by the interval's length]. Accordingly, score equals 66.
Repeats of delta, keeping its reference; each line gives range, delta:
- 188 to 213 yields 209.5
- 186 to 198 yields 197.0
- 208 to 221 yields 209.5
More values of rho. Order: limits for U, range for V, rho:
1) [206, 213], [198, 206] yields 1.10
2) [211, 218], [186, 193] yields 1.14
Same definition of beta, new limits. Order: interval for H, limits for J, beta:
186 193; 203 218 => -51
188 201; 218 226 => 26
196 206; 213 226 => 21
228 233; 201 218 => -108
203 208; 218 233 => 87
